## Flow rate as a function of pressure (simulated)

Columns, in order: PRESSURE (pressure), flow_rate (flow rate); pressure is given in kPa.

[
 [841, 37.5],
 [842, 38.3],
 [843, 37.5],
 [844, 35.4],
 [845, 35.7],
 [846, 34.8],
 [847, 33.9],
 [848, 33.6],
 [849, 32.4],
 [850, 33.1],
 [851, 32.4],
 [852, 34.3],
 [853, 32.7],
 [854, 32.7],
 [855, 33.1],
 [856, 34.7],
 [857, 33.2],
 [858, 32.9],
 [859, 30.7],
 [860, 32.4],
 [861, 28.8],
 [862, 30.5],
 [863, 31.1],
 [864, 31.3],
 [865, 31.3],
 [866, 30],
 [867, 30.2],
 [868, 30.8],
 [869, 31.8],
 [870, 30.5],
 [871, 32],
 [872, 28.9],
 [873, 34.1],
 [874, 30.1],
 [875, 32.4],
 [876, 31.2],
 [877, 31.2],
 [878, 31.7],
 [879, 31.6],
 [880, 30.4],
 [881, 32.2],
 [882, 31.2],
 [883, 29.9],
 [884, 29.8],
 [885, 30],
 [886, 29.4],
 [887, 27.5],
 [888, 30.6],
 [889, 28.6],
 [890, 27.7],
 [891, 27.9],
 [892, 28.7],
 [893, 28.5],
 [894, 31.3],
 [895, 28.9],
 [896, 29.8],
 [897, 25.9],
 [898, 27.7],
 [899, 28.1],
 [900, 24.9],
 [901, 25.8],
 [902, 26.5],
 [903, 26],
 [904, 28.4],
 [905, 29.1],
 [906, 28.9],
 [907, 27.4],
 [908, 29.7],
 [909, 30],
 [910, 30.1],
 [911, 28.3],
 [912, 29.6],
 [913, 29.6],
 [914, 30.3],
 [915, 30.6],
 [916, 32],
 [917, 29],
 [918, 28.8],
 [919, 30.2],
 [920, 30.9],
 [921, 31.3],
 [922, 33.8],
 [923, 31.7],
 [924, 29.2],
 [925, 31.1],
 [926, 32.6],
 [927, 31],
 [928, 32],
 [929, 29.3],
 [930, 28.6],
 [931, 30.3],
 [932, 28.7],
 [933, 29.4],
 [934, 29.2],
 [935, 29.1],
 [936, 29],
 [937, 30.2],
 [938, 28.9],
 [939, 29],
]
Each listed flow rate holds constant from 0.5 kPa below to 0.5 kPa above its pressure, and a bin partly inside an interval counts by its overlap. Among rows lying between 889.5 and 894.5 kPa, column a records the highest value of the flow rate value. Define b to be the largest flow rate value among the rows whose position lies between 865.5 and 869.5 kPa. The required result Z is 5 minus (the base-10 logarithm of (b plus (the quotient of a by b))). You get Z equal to 3.48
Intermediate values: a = 31.3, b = 31.8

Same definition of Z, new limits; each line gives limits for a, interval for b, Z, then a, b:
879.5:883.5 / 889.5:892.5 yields 3.53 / 32.2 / 28.7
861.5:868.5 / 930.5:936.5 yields 3.50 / 31.3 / 30.3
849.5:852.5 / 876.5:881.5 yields 3.48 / 34.3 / 32.2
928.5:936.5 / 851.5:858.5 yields 3.45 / 30.3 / 34.7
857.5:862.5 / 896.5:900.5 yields 3.53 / 32.9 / 28.1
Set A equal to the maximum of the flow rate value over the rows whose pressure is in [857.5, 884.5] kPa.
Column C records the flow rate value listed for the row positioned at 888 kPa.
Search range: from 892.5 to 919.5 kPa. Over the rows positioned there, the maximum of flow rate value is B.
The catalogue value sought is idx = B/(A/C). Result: 29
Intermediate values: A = 34.1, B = 32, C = 30.6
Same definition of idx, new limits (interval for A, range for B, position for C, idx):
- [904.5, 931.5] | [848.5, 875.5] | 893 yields 29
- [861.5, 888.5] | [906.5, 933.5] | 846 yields 34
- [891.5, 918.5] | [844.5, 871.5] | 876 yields 35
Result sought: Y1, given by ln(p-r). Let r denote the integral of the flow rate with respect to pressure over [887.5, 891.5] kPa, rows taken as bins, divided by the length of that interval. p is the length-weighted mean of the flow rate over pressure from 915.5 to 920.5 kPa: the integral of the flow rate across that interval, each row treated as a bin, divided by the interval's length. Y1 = 0.4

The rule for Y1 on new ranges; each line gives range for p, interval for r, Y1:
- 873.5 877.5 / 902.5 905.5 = 1.2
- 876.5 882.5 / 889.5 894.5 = 0.9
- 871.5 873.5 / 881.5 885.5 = 0.2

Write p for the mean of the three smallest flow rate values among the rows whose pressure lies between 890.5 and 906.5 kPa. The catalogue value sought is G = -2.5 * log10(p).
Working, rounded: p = 25.5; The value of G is -3.52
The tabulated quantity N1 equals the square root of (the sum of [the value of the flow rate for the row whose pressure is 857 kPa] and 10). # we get 6.57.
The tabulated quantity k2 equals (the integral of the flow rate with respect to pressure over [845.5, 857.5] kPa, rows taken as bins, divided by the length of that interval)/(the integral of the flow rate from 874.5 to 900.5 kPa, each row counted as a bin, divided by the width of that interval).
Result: 1.13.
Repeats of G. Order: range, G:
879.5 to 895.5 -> -3.61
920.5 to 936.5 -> -3.65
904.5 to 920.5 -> -3.62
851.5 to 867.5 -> -3.68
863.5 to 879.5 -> -3.68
